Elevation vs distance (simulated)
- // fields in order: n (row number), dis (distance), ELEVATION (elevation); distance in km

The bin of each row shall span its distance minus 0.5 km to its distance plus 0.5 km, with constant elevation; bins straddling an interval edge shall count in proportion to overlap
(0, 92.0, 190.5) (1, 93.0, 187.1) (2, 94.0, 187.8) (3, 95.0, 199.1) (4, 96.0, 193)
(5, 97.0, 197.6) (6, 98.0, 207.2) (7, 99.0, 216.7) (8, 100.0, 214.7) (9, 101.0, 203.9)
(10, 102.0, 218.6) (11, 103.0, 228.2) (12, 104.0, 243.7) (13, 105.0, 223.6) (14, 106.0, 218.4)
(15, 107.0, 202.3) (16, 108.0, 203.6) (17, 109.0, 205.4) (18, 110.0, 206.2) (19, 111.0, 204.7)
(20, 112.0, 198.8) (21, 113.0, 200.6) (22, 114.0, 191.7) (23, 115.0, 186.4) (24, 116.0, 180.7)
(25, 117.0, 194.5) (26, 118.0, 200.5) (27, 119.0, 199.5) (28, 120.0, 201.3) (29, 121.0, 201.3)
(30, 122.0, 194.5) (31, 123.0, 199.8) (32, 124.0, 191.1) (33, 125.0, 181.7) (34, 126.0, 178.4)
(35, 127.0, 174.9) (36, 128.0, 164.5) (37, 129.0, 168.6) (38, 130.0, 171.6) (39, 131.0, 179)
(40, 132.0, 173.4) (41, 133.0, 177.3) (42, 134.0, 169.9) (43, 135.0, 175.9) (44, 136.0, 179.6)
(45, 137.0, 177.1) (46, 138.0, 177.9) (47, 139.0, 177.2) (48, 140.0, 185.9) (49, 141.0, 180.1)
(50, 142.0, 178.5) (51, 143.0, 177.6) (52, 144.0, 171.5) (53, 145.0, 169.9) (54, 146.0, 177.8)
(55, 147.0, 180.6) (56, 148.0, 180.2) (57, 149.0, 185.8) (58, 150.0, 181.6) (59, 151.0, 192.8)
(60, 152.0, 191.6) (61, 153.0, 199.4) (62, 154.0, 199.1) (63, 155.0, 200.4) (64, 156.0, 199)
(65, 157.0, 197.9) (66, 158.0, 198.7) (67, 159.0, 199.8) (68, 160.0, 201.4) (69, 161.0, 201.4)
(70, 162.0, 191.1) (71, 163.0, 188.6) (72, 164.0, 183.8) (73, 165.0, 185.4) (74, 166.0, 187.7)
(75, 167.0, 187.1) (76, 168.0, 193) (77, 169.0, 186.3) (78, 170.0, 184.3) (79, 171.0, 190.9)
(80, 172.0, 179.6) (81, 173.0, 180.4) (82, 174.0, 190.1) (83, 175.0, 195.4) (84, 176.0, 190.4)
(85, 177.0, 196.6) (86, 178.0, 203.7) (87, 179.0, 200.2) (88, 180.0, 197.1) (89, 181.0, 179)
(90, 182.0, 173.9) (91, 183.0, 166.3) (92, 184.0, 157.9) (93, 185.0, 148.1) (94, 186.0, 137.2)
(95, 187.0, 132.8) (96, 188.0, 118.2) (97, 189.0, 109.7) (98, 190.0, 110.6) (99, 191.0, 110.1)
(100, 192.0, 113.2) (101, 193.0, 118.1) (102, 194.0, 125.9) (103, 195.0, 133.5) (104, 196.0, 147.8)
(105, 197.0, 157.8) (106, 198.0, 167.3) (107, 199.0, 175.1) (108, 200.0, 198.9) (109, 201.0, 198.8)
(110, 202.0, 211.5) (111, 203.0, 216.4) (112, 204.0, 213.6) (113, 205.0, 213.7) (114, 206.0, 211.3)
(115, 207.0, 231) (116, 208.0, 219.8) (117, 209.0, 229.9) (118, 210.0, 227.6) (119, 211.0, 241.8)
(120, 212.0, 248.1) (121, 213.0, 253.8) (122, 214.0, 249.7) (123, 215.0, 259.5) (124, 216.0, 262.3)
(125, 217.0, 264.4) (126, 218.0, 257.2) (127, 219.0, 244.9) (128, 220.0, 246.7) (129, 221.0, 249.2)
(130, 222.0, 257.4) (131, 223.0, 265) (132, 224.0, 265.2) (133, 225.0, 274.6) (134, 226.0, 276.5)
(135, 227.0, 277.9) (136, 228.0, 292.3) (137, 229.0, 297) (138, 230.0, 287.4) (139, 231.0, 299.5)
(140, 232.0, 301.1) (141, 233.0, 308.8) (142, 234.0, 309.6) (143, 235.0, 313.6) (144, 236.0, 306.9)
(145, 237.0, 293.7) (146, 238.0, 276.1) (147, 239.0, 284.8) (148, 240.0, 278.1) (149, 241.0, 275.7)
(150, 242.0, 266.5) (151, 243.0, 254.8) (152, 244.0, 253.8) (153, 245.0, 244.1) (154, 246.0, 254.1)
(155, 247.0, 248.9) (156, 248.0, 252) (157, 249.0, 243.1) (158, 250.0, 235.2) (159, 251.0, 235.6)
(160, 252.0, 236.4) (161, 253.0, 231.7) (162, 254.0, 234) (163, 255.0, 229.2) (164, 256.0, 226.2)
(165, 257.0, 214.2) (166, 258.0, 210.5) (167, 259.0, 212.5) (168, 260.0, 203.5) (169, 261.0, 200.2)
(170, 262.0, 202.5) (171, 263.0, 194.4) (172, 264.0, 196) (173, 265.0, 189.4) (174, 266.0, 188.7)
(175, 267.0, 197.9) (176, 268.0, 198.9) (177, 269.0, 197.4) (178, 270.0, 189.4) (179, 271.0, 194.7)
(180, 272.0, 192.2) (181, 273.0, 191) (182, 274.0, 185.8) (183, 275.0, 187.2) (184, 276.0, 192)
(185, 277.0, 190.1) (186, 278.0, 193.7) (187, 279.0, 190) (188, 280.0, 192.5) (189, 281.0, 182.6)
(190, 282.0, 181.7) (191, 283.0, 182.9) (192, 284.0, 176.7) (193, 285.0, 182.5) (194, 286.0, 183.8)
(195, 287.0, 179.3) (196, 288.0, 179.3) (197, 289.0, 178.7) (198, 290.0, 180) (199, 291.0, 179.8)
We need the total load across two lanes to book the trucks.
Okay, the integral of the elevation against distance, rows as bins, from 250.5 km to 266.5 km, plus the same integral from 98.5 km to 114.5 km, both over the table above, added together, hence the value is 6786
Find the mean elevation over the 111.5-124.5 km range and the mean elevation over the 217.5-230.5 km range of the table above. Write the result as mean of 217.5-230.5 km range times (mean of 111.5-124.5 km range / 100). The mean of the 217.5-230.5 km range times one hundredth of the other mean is 525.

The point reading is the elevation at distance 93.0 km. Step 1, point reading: 187.1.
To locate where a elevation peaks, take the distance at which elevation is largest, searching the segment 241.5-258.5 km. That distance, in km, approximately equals 242.0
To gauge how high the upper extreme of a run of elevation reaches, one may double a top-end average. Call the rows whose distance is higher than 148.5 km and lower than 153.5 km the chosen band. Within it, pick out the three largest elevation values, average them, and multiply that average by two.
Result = 389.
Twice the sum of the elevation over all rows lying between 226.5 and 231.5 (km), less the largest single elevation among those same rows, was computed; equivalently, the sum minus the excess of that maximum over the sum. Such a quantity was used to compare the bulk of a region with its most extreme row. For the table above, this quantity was 2609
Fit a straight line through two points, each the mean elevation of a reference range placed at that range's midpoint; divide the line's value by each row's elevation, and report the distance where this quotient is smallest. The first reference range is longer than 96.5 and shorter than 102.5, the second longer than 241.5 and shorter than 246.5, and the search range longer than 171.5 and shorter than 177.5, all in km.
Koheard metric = 177.0 km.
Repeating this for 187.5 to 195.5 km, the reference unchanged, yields 195.0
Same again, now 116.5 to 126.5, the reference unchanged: 120.0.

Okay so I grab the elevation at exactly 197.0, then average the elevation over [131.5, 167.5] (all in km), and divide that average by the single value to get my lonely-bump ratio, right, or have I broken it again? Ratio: 1.2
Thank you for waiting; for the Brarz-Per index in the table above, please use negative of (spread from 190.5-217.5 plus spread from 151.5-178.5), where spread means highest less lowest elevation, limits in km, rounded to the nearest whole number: -178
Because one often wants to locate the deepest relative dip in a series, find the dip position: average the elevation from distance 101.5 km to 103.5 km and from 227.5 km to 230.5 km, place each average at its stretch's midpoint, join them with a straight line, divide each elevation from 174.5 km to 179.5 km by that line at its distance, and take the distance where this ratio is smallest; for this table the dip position 176.0 km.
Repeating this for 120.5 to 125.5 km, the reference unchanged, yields 125.0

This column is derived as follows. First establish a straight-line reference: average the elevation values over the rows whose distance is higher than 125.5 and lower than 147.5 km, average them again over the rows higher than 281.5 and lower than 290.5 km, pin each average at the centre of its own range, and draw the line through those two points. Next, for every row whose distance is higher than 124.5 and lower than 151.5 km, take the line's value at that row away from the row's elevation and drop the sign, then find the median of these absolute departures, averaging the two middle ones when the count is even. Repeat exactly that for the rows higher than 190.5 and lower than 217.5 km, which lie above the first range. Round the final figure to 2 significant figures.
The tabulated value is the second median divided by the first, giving 12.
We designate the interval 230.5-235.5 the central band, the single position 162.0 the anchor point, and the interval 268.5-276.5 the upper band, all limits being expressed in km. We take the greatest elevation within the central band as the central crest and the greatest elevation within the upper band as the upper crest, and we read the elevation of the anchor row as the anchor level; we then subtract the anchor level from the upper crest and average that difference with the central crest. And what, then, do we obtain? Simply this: 160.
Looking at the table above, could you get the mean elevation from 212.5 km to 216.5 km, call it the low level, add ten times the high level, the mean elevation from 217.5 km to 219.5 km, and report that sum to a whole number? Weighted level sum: 2767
